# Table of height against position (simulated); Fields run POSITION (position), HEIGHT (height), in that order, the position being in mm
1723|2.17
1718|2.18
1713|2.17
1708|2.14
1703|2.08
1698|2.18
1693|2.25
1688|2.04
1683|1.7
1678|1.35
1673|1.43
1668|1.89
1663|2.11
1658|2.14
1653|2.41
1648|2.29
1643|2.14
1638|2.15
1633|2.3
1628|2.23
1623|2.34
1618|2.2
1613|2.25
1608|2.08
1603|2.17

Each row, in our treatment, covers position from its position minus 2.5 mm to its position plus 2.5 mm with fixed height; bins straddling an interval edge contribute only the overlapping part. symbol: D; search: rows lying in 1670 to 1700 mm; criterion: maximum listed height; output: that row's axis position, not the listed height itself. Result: 1693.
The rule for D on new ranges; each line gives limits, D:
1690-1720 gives 1693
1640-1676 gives 1653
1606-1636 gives 1623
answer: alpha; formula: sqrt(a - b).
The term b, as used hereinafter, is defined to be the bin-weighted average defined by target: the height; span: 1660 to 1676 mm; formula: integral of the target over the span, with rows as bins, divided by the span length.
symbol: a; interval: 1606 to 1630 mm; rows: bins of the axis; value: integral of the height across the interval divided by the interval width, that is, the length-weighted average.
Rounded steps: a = 2.22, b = 1.8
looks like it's 0.65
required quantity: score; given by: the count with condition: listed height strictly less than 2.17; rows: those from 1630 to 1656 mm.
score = 2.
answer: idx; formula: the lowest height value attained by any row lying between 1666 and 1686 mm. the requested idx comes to 1.35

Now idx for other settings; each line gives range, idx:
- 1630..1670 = 1.89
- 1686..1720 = 2.04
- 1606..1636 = 2.08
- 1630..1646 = 2.14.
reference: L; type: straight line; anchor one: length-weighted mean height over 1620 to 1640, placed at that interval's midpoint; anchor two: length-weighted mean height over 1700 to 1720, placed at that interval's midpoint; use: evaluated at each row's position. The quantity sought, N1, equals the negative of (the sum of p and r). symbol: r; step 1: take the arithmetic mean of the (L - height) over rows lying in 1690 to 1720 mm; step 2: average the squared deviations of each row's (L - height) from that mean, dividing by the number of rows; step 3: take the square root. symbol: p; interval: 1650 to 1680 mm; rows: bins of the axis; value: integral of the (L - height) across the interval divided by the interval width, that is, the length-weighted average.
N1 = -0.351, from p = 0.30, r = 0.05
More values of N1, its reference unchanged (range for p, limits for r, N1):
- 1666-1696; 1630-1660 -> -0.506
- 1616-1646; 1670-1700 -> -0.392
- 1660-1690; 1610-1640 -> -0.498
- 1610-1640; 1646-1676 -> -0.327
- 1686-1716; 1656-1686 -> -0.307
